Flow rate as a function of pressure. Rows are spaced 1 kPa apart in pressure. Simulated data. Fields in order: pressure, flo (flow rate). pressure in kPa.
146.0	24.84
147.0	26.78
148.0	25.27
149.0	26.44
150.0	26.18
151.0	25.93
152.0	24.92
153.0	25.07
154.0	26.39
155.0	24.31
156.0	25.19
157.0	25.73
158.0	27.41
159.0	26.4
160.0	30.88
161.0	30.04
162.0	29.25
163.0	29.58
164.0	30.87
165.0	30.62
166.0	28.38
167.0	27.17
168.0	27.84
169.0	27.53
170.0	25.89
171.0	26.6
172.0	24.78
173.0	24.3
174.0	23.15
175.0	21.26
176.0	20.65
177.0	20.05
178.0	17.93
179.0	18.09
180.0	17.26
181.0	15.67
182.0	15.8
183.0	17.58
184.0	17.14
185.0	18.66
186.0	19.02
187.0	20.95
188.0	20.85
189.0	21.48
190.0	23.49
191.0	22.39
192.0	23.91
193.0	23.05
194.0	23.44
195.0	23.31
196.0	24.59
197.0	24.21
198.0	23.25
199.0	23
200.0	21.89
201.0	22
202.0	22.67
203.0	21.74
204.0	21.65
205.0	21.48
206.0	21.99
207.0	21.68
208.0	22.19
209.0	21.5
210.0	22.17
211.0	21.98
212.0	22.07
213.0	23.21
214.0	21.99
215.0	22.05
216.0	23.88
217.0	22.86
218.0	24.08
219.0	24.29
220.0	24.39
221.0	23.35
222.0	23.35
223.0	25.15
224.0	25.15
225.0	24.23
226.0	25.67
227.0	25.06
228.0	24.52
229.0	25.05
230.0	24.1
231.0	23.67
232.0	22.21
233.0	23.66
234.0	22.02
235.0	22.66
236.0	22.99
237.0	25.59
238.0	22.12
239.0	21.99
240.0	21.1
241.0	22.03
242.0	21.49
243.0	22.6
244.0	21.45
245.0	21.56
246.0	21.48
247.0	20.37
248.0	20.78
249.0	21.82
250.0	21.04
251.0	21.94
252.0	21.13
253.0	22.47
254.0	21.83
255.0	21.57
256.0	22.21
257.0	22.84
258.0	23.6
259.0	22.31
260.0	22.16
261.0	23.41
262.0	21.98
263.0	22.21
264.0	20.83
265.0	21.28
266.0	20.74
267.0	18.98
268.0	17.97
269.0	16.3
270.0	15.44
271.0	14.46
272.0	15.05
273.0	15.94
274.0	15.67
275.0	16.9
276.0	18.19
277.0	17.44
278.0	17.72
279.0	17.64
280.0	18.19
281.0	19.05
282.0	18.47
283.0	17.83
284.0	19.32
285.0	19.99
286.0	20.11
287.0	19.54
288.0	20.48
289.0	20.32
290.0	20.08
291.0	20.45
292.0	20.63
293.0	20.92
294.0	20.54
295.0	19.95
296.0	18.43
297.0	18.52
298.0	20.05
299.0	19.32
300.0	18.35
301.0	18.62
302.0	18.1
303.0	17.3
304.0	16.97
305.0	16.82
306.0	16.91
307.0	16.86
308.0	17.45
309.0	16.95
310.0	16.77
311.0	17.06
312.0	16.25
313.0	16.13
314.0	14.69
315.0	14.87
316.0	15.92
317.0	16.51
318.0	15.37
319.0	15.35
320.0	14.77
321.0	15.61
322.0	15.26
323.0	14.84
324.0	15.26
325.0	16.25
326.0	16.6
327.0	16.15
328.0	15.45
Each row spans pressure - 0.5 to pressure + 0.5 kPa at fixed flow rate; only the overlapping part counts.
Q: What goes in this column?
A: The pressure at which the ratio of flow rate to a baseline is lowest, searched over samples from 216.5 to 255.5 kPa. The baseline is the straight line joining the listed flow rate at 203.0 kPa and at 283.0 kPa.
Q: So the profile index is 247.0 kPa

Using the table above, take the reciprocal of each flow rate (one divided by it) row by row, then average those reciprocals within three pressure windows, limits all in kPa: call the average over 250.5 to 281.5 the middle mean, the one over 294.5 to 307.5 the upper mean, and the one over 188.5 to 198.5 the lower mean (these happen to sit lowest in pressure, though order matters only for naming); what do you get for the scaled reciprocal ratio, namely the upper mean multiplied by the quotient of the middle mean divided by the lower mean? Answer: 0.0670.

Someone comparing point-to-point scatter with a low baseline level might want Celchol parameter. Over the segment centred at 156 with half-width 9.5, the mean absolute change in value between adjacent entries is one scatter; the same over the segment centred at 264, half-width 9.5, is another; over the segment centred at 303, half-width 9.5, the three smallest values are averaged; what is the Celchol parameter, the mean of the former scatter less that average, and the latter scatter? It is -7.3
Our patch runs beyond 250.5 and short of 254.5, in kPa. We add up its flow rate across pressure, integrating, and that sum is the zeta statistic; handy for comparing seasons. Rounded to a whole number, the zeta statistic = 87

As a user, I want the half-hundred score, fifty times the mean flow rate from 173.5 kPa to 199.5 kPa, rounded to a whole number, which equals 1039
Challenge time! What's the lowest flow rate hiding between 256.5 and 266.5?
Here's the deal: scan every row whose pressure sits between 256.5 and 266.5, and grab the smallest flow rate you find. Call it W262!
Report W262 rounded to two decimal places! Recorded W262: 20.74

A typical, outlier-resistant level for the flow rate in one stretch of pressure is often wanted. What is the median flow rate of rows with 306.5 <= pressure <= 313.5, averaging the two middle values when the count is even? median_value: 16.9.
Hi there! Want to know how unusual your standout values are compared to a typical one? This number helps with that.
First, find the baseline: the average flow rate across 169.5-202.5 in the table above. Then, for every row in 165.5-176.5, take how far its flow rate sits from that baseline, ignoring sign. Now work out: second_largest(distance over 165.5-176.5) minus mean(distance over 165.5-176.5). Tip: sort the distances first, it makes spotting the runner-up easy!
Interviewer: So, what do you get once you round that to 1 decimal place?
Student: 2.4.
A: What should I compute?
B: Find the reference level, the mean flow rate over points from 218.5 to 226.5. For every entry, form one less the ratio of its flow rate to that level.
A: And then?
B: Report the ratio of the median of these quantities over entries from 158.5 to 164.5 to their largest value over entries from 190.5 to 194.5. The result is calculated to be -2.6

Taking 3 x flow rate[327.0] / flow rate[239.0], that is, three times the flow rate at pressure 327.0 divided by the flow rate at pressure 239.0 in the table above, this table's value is 2.2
